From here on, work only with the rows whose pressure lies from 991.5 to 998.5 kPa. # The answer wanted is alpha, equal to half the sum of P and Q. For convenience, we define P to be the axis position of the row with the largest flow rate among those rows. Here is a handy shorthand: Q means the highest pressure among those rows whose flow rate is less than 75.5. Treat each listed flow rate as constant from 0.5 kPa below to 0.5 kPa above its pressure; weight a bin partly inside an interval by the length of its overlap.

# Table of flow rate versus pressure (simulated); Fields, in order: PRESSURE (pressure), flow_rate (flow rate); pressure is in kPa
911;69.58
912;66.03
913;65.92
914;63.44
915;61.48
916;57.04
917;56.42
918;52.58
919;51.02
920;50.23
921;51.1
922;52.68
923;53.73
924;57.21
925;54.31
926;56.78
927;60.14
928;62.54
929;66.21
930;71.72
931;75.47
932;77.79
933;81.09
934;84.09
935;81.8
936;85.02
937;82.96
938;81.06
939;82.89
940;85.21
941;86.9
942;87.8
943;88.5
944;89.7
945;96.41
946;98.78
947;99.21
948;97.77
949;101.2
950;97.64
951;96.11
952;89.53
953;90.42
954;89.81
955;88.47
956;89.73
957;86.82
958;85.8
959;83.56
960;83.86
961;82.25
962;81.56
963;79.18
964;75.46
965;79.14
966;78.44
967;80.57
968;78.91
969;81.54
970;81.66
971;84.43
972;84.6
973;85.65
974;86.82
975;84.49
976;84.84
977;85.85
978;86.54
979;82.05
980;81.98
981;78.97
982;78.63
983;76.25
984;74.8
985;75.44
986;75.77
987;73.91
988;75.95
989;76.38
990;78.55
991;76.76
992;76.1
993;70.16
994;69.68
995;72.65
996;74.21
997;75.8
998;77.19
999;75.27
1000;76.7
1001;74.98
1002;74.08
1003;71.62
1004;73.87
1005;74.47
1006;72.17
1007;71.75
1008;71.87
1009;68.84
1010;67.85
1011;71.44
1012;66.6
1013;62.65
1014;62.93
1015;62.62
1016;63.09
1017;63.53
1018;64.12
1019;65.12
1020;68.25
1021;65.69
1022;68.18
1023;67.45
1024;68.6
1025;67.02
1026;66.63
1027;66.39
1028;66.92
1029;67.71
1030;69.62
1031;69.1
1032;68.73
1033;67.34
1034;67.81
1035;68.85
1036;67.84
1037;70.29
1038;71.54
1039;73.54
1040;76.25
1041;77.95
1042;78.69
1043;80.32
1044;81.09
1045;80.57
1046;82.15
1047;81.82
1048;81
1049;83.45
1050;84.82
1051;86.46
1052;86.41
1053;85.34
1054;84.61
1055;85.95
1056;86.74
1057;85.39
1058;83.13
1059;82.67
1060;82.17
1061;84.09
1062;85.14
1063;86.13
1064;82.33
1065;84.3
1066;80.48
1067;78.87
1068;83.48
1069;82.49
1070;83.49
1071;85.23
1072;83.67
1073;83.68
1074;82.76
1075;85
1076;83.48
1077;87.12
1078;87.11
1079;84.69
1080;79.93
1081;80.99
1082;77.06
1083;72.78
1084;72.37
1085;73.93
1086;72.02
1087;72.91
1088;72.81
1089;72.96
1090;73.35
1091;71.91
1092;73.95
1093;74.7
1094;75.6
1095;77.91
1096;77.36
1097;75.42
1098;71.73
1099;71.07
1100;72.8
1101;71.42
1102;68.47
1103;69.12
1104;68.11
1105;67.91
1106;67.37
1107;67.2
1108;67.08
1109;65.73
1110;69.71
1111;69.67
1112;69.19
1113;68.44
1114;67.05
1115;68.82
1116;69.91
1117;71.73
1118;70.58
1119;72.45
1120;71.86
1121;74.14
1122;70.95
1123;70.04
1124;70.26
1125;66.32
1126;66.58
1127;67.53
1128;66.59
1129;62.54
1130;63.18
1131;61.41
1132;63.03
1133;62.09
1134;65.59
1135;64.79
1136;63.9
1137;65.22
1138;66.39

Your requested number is 997.0 kPa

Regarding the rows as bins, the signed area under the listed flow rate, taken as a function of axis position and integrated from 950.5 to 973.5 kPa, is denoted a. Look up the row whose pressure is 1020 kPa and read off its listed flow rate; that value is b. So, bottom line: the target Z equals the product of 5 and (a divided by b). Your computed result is 142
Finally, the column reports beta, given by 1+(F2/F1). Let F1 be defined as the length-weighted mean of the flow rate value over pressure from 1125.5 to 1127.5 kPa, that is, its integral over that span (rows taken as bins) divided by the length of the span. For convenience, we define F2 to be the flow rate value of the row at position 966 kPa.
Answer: 2.17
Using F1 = 67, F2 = 78.44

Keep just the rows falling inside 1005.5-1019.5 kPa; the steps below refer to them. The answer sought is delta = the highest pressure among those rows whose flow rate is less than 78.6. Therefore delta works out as 1019 kPa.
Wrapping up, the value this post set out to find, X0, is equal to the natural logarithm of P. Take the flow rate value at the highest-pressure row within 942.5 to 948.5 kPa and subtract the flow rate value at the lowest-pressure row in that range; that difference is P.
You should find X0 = 2.2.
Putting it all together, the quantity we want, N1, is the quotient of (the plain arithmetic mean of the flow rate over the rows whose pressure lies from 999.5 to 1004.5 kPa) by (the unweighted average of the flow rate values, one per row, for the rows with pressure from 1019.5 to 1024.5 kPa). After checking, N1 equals 1.10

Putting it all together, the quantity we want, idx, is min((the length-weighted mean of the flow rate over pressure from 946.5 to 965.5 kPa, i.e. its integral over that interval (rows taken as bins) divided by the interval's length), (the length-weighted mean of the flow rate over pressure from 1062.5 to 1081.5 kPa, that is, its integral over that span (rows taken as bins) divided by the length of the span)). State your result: 83.4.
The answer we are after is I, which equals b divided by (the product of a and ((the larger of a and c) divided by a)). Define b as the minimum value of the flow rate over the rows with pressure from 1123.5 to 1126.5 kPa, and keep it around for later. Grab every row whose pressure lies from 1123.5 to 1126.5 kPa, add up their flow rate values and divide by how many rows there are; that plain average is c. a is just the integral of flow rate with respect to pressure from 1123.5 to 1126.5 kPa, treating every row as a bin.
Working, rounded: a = 203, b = 66.32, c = 68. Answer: 0.326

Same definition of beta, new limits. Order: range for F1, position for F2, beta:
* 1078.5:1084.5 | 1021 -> 1.84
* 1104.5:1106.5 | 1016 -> 1.93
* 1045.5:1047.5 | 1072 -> 2.02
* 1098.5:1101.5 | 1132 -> 1.88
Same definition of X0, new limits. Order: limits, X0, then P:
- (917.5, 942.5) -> 3.6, 35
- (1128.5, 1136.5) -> 0.3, 1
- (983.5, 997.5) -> 0.0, 1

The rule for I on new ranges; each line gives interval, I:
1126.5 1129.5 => 0.318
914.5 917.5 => 0.323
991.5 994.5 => 0.323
